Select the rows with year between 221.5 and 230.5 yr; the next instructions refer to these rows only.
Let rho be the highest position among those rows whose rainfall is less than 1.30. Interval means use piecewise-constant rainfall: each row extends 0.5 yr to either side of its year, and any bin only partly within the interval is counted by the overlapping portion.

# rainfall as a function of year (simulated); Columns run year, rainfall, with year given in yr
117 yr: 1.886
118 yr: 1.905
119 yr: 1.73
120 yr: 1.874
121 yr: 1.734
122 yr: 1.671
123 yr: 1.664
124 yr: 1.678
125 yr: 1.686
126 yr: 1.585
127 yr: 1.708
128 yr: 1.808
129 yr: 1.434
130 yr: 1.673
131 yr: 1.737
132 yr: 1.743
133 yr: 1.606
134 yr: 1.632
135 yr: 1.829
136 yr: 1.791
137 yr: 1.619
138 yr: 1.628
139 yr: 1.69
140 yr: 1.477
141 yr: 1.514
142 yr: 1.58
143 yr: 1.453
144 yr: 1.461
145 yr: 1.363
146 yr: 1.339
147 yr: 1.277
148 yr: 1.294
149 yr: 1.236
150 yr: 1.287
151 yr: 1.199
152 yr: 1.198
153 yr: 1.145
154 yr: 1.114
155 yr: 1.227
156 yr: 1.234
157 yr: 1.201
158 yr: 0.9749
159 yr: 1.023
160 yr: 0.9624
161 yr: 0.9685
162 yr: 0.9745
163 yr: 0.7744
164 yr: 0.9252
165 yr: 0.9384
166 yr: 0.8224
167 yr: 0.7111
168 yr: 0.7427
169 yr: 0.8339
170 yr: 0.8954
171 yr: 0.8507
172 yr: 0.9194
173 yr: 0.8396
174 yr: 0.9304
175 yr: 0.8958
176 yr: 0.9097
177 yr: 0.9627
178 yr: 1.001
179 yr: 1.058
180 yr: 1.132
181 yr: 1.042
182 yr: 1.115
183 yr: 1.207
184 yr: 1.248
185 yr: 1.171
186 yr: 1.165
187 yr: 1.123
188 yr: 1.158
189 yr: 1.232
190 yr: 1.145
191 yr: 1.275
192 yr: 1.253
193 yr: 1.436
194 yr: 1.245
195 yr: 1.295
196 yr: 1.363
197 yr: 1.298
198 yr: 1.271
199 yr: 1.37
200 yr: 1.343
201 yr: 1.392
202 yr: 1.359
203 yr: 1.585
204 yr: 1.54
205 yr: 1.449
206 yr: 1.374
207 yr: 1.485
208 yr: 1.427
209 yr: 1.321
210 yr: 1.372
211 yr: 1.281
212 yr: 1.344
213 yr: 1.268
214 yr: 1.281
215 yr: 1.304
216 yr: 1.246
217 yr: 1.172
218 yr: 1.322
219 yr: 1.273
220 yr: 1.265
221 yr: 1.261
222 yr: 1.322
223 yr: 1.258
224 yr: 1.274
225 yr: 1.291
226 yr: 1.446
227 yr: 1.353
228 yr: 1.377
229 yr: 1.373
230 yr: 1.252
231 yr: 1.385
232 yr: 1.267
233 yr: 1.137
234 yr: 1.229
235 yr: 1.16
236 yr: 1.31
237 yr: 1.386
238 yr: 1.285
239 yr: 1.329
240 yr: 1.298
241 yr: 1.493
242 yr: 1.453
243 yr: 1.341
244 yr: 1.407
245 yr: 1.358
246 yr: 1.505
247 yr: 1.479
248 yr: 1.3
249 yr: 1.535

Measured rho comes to 230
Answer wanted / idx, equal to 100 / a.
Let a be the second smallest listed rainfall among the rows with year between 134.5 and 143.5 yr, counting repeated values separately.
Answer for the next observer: 68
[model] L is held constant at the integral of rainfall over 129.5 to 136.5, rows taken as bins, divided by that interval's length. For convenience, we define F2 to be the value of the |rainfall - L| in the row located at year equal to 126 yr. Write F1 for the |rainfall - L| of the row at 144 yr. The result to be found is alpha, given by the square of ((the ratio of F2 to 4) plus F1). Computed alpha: 0.08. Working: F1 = 0.25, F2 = 0.13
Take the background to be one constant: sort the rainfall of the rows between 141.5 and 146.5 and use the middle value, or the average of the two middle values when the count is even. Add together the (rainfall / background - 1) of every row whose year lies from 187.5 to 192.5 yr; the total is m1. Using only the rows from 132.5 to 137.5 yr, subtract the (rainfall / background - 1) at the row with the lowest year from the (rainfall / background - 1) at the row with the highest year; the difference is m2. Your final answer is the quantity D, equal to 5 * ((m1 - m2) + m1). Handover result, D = -8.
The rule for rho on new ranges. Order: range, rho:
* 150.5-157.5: 157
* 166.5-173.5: 173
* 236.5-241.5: 240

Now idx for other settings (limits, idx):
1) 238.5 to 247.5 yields 75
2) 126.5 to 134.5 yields 62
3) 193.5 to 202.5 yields 79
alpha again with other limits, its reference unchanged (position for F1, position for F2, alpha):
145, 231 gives 0.19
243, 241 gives 0.19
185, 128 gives 0.32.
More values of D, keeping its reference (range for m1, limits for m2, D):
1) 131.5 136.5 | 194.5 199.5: 9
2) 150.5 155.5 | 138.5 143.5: -9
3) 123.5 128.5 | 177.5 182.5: 8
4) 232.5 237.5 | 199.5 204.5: -8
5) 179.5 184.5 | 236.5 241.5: -11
